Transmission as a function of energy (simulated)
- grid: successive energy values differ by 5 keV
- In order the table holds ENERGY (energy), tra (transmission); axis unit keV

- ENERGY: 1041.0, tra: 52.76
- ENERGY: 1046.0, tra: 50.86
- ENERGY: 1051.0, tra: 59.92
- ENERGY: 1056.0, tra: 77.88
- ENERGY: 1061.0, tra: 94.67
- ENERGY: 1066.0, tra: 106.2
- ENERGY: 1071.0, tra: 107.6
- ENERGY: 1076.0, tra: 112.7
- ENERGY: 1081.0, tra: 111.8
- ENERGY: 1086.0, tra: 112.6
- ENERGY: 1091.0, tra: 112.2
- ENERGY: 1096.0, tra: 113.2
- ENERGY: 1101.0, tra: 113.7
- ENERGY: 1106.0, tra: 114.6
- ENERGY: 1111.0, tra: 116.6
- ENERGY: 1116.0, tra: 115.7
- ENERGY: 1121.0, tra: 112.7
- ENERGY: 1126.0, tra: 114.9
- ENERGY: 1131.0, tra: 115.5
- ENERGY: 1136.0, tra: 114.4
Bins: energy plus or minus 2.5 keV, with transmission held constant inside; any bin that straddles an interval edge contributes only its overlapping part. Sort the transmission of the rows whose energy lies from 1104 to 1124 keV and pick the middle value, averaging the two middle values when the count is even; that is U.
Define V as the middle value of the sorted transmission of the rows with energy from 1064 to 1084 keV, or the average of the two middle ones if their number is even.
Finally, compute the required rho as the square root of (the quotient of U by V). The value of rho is 1.02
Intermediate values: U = 115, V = 110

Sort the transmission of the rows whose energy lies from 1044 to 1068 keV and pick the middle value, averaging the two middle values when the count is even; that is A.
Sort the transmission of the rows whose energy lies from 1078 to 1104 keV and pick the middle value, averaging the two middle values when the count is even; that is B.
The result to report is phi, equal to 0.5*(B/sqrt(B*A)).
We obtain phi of 0.60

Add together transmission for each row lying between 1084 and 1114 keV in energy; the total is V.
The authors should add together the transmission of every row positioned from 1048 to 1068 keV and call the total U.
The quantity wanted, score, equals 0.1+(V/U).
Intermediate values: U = 339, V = 683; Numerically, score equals 2.12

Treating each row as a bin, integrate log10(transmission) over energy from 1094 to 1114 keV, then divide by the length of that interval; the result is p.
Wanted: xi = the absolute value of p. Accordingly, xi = 2.06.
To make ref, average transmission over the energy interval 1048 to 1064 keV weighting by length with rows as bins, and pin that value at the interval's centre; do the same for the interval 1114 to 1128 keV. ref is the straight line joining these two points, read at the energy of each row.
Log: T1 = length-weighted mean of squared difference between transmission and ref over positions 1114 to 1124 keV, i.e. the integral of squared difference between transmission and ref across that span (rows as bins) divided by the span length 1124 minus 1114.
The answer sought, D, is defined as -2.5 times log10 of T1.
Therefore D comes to -2.4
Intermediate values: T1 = 9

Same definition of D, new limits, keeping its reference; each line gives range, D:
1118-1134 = -2.7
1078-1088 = -6.4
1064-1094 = -6.5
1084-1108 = -5.6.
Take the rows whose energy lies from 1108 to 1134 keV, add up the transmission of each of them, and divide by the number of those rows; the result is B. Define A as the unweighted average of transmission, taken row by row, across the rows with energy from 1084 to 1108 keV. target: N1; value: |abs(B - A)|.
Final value 2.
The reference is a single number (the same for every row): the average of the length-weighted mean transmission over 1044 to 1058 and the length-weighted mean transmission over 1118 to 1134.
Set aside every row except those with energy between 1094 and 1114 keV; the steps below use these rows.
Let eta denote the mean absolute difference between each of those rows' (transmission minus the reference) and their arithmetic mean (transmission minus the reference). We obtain 1.1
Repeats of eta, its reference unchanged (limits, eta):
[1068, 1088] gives 1.8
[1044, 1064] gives 15.4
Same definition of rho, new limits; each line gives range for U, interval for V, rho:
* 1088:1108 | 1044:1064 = 1.28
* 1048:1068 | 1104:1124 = 0.87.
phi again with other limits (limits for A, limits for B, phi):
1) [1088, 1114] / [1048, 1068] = 0.44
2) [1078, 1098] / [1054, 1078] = 0.49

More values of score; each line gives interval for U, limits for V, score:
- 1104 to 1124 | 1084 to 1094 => 0.59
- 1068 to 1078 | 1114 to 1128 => 1.66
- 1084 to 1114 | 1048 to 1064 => 0.44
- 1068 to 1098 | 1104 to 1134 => 1.13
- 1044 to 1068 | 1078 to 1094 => 0.96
